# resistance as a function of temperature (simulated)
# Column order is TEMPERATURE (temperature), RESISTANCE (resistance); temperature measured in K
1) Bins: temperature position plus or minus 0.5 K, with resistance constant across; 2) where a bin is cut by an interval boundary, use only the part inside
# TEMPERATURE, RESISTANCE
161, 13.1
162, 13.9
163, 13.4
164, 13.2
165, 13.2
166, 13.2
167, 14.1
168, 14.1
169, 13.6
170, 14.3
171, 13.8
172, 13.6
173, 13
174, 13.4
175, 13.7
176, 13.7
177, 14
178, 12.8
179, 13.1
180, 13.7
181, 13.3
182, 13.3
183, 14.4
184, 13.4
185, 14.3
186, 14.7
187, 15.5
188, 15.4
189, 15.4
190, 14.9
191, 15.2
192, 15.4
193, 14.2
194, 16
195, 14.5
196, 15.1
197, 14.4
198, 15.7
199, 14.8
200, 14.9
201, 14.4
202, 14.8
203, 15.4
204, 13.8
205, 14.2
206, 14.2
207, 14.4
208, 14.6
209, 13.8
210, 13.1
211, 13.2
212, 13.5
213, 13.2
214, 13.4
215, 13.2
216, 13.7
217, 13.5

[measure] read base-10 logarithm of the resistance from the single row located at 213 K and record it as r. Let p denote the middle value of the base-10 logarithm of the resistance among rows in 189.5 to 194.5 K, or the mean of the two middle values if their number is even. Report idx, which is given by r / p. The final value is 0.95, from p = 1.18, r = 1.12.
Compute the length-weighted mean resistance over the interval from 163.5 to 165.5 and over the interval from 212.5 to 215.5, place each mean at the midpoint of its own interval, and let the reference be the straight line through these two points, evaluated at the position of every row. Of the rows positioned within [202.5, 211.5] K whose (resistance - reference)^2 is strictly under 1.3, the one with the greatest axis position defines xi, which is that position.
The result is 211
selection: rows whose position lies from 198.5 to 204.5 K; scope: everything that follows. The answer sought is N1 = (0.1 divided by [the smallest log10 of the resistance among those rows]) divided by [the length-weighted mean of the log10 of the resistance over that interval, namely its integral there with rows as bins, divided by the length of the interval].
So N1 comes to 0.0752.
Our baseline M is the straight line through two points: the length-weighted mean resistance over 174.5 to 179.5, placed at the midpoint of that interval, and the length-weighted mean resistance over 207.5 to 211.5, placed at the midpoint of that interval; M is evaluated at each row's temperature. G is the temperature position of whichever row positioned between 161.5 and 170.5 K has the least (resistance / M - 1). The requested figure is 166 K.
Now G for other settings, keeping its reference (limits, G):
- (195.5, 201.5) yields 201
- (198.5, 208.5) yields 204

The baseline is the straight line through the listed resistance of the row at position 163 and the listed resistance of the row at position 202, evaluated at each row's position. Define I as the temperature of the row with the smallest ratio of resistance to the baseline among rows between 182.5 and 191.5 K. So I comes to 184 K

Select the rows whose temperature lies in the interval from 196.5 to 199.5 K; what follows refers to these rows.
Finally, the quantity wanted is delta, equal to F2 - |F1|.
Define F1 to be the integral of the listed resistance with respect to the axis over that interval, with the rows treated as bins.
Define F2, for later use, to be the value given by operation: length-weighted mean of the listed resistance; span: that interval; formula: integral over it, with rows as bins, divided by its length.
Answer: -29.9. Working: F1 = 44.9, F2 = 15.0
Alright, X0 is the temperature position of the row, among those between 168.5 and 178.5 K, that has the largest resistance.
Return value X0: 170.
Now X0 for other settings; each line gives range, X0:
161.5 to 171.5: 170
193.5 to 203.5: 194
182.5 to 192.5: 187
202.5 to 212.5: 203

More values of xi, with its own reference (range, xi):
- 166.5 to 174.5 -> 174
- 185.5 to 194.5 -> 193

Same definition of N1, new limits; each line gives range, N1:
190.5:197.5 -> 0.0739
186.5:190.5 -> 0.0720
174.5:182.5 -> 0.0800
